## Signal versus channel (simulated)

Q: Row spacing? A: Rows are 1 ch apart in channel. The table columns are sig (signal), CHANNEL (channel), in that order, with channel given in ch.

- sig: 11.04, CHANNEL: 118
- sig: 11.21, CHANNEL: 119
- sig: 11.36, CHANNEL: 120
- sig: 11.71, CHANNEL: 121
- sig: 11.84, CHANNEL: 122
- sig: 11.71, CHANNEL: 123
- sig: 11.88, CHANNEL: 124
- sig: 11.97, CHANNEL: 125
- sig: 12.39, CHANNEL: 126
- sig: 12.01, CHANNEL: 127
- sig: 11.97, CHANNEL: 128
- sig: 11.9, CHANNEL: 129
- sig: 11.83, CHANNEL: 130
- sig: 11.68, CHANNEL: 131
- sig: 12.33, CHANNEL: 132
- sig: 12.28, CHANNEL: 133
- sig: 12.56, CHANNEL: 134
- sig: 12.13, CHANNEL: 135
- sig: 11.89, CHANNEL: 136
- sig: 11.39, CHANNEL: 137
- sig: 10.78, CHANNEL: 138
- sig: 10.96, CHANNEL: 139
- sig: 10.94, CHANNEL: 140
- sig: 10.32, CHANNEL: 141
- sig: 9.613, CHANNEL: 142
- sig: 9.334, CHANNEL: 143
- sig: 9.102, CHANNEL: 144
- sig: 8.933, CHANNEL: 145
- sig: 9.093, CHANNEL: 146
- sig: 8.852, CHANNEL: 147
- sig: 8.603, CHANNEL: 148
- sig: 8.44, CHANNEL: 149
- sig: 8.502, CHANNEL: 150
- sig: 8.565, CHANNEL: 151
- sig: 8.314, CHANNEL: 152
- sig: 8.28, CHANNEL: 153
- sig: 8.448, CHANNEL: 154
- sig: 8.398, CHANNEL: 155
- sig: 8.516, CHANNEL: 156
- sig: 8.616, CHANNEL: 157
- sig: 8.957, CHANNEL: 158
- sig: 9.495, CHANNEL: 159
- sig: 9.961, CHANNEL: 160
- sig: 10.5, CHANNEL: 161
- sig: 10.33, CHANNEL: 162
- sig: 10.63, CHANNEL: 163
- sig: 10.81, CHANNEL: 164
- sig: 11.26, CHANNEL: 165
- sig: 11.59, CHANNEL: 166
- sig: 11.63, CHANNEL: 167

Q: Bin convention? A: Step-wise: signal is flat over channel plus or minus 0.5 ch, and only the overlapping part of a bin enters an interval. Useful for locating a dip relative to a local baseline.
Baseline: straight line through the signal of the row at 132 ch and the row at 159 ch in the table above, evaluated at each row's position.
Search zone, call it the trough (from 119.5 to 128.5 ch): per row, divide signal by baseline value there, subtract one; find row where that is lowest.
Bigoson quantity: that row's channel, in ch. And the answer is 120 ch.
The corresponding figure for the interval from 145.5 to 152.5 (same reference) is 149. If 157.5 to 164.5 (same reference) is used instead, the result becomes 158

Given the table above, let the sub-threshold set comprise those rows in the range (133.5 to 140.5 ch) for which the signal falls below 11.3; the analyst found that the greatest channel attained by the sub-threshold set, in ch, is 140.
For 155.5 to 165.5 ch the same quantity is 165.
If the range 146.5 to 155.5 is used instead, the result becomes 155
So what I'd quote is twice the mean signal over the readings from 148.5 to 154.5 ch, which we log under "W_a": 17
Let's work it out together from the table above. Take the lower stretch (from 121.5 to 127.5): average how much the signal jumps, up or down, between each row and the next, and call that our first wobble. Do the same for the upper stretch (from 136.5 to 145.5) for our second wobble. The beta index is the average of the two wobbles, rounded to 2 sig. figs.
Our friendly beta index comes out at 0.30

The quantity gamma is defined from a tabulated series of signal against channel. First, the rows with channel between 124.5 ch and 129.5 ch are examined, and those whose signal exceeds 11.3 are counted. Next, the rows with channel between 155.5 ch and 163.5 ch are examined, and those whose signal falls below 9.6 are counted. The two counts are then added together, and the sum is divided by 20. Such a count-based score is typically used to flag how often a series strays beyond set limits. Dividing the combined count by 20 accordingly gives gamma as 0.45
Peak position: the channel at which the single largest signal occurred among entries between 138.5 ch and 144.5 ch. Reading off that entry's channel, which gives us 139 ch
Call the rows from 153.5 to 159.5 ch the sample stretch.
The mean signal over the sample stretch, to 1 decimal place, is 8.7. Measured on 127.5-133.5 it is 12.0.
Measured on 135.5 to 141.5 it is 11.0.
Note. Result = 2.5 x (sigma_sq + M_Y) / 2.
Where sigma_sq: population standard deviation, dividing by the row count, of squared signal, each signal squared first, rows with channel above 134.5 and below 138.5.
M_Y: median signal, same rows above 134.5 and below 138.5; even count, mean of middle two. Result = 29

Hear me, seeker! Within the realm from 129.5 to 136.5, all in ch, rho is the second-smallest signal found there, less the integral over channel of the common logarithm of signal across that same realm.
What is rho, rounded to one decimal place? 4.3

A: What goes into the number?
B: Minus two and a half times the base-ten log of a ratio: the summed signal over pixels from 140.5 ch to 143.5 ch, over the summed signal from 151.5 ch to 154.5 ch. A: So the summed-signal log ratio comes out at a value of -0.17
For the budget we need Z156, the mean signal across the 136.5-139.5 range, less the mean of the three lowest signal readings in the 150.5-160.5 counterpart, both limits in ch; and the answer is 2.7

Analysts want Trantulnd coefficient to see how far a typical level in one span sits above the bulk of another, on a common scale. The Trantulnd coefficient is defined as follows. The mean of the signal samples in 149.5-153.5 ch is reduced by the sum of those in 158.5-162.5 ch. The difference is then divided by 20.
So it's -1.6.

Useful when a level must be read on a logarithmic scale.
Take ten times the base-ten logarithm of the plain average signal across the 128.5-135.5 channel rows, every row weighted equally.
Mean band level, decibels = 10.8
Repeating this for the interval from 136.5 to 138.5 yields 10.4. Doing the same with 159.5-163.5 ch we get 10.2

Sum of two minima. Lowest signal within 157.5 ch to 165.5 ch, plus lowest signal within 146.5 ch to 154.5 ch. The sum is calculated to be 17.2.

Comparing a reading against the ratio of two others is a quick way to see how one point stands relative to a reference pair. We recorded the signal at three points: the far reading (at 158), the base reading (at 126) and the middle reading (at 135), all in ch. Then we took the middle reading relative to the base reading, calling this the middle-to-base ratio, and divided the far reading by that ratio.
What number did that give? 9.1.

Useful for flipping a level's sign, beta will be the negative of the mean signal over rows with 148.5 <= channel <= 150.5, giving -8.5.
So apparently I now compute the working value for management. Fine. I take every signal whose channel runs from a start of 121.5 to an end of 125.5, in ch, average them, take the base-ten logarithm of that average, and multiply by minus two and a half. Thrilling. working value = -2.68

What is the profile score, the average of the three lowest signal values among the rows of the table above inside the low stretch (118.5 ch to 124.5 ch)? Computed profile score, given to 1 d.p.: 11.4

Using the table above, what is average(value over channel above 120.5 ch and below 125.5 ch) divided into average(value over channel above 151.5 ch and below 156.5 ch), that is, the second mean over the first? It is 0.710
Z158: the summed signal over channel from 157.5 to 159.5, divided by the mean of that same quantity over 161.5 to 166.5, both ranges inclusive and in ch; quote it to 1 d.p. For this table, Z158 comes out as 1.7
